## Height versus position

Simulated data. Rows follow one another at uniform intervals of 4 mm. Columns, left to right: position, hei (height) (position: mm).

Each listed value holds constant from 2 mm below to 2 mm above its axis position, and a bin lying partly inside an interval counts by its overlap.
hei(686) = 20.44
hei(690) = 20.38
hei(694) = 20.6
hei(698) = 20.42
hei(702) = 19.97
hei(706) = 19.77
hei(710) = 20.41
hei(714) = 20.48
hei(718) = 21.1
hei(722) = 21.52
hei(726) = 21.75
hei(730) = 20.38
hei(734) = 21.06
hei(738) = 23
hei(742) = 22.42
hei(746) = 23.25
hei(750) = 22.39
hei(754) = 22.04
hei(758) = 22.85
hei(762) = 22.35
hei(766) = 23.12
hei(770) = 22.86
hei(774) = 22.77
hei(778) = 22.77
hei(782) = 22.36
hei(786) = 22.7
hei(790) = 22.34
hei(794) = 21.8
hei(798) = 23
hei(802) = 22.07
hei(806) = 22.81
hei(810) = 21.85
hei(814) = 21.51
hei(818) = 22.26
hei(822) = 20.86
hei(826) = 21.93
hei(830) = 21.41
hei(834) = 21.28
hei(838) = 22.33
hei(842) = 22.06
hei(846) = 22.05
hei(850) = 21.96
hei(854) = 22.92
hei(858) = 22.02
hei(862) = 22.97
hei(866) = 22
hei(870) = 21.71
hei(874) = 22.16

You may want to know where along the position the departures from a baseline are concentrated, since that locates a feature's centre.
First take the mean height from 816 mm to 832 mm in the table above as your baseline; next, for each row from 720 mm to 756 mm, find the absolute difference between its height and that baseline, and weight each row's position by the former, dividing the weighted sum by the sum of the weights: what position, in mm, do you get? 740.4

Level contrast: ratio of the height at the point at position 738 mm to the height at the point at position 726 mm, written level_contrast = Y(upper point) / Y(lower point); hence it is 1.06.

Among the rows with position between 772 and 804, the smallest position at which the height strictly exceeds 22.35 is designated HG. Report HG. 774 mm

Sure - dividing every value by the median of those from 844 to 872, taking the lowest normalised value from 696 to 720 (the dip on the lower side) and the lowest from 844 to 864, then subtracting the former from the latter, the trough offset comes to 0.10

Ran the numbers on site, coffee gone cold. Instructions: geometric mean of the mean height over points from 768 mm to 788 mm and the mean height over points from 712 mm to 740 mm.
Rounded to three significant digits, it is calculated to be 22.0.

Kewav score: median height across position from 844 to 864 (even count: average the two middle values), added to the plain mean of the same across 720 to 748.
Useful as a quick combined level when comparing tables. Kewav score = 44.0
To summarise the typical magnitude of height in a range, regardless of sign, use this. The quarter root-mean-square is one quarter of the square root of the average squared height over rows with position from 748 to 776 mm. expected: 5.66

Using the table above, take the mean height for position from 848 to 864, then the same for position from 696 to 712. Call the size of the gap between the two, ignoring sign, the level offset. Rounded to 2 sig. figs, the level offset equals 2.3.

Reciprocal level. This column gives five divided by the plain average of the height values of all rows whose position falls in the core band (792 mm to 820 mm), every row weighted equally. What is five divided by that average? 0.225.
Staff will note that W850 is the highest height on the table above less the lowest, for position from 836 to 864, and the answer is 1.0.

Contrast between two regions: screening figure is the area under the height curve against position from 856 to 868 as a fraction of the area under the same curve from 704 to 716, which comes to 1.10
